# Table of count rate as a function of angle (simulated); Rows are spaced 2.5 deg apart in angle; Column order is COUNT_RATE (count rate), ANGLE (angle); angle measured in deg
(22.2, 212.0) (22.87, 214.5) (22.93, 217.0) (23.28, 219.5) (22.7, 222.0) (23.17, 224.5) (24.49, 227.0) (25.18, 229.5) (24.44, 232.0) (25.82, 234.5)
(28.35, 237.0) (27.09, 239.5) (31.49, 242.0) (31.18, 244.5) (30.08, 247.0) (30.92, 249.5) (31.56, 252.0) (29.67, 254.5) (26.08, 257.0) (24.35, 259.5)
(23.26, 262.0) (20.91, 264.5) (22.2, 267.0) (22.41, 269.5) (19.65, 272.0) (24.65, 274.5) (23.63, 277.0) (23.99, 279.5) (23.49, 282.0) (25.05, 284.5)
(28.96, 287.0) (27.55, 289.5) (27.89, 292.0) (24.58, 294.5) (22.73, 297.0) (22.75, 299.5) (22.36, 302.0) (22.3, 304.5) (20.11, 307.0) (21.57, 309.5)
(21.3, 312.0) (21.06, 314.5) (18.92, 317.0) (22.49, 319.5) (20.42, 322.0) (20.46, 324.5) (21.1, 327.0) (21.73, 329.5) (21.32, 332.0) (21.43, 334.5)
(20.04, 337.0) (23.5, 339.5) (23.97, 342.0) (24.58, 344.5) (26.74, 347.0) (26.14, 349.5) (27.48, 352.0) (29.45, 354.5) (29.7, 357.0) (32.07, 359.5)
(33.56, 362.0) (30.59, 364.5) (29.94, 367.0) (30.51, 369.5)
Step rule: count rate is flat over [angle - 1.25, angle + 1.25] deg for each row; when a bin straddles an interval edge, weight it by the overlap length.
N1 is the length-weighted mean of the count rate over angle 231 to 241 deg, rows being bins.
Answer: 26.6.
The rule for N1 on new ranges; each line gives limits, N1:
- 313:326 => 20.7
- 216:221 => 23.1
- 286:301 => 25.6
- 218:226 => 23.1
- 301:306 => 22.2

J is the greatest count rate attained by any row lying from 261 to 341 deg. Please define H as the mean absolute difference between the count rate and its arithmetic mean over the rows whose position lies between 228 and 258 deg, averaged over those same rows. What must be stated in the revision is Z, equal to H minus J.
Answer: -27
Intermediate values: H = 2.33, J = 28.96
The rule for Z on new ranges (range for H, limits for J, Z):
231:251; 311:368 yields -31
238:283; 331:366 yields -30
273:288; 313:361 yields -31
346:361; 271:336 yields -27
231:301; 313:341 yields -21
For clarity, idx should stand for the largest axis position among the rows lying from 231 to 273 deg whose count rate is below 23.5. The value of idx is 272.0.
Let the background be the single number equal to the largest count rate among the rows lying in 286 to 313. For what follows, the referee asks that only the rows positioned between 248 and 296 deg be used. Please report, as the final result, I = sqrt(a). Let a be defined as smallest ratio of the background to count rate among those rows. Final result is 0.96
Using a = 0.92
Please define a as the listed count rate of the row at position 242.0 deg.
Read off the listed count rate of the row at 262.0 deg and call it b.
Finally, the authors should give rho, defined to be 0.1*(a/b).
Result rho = 0.14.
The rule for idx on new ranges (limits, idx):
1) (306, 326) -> 324.5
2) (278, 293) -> 282.0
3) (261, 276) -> 272.0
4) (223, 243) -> 224.5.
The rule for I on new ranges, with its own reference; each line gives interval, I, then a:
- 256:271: 1.05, 1.11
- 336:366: 0.93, 0.86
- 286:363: 0.93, 0.86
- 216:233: 1.07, 1.15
